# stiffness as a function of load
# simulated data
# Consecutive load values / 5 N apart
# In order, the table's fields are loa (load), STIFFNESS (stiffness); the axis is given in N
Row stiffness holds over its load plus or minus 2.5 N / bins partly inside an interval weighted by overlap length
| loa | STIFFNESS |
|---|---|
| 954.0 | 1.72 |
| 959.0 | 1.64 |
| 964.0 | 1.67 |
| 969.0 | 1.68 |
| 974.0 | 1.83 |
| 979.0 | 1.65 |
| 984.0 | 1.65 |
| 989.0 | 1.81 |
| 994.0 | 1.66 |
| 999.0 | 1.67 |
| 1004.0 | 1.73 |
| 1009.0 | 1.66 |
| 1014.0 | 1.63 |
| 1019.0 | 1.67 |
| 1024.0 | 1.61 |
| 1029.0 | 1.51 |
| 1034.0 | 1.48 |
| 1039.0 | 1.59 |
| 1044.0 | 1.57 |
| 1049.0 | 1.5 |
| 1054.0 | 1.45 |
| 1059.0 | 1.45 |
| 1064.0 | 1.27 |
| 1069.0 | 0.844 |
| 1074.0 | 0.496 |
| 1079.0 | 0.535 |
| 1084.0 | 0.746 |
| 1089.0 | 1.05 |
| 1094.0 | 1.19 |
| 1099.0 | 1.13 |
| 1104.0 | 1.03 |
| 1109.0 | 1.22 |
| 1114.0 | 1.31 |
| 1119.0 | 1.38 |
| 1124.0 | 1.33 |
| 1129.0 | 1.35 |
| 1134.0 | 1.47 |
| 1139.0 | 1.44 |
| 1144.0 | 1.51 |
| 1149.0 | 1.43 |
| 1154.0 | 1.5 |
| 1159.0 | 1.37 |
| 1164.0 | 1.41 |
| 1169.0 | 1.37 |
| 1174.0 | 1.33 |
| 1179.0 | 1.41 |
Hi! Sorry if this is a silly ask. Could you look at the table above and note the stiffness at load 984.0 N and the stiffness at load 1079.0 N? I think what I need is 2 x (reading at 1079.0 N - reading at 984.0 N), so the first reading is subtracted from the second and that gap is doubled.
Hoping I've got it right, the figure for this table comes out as -2.2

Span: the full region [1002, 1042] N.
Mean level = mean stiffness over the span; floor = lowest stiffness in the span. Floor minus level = -0.13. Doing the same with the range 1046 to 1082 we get -0.58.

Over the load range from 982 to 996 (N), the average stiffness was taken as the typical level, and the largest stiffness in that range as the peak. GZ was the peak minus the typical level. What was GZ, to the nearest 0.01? 0.10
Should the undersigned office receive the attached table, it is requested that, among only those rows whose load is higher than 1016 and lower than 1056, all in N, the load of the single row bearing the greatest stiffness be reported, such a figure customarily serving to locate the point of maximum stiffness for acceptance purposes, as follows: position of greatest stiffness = 1019.0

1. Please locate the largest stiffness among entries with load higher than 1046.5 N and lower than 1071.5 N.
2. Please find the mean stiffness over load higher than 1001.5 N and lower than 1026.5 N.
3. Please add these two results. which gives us 3.16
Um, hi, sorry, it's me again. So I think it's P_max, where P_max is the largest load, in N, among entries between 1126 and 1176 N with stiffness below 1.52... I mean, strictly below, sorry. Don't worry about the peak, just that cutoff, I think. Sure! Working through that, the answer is 1174.0 N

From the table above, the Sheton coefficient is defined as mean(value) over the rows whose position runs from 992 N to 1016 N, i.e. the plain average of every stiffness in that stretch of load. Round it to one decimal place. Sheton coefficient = 1.7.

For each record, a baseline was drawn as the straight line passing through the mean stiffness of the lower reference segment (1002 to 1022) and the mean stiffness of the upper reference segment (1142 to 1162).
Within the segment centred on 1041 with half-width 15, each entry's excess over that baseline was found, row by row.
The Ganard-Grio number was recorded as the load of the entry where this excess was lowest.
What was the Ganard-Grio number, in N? 1034.0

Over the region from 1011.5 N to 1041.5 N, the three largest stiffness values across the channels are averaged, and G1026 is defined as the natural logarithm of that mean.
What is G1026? 0.49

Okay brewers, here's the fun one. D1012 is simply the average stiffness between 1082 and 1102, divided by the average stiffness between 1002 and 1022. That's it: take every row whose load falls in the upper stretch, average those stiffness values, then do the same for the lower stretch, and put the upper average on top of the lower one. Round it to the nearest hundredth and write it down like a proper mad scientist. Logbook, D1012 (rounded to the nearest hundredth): 0.62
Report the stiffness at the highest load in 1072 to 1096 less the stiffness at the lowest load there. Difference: 0.69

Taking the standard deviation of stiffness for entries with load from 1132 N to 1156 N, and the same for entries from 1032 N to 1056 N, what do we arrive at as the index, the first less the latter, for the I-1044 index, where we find -0.02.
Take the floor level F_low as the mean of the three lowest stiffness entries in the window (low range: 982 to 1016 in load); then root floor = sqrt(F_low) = 1.28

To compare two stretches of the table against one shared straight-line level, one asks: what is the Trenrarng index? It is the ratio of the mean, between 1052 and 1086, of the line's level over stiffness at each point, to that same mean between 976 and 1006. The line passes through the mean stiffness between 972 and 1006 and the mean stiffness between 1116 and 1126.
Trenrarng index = 1.8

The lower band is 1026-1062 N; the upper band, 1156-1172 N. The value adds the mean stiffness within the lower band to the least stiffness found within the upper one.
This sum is 2.9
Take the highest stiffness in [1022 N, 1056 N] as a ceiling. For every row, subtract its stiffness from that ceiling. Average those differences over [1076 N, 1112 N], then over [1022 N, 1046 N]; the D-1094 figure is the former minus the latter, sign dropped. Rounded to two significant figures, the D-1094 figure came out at 0.57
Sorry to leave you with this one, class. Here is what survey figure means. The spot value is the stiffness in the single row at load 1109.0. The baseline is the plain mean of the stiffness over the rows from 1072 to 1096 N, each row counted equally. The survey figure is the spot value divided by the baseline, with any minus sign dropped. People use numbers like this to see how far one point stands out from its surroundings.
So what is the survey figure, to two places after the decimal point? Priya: 1.52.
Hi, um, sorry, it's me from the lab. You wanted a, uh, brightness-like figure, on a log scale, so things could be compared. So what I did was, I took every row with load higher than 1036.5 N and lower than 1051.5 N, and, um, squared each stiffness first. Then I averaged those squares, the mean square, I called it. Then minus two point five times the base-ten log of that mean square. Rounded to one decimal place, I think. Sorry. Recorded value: -1.0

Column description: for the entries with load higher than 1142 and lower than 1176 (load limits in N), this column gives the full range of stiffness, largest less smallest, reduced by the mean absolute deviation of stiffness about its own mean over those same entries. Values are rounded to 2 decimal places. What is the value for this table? 0.13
